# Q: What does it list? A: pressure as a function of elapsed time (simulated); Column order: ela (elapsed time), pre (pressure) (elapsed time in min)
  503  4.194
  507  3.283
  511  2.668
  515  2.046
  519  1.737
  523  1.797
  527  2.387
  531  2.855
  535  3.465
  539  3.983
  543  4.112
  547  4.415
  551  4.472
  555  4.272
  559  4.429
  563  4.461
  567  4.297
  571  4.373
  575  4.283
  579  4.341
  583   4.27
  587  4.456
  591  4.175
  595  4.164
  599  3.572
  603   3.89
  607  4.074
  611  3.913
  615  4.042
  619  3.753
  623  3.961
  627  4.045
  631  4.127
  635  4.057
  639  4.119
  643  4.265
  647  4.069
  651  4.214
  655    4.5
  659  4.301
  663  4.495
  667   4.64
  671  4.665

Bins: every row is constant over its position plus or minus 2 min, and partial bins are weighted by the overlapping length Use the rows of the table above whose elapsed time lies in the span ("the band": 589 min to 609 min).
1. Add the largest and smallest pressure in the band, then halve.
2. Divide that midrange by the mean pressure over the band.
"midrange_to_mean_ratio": 0.97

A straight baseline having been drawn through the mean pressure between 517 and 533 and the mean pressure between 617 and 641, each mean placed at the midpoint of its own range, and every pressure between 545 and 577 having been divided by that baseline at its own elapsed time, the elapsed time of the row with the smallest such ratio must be 575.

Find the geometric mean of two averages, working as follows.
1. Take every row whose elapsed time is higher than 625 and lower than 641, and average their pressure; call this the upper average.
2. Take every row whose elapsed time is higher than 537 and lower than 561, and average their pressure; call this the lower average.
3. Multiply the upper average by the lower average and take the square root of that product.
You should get 4.2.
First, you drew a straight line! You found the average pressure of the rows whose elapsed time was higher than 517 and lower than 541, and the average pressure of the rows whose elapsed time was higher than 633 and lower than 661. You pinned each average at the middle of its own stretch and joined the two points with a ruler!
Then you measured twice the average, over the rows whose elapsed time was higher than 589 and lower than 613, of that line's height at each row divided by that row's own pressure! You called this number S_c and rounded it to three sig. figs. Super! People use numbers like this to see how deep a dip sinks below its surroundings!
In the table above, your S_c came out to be 1.84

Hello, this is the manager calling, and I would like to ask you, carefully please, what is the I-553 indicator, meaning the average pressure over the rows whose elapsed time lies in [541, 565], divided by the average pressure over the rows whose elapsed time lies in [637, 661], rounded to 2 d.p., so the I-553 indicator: 1.03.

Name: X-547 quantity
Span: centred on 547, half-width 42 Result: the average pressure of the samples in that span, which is 3.64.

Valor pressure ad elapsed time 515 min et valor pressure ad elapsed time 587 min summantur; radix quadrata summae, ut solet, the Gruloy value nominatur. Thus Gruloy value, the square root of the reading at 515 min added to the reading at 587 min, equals 2.55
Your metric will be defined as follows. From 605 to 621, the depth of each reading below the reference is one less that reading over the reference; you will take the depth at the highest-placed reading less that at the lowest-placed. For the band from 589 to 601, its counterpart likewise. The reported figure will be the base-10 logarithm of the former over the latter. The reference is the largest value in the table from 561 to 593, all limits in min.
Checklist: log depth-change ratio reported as -0.3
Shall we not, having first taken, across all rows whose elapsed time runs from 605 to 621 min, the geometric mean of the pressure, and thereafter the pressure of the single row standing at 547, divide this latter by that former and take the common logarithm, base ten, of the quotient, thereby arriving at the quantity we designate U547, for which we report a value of 0.049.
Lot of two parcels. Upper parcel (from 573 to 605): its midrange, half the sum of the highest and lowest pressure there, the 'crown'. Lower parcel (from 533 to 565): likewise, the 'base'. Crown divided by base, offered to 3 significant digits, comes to 1.01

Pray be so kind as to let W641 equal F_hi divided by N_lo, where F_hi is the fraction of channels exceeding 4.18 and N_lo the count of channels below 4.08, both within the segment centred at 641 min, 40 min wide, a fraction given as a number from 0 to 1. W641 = 0.10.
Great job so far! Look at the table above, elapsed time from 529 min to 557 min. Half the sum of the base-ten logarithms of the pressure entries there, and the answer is 2.07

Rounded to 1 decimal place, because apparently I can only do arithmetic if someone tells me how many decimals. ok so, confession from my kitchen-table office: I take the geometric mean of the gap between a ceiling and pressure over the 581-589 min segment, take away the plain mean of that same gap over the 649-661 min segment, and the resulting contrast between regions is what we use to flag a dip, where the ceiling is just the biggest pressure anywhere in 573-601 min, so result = -0.1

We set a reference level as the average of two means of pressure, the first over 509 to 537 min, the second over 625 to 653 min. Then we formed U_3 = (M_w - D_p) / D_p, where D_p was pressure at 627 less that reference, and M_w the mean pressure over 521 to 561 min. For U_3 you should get 3.7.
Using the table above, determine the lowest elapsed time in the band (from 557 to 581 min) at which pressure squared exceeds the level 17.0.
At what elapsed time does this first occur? 559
